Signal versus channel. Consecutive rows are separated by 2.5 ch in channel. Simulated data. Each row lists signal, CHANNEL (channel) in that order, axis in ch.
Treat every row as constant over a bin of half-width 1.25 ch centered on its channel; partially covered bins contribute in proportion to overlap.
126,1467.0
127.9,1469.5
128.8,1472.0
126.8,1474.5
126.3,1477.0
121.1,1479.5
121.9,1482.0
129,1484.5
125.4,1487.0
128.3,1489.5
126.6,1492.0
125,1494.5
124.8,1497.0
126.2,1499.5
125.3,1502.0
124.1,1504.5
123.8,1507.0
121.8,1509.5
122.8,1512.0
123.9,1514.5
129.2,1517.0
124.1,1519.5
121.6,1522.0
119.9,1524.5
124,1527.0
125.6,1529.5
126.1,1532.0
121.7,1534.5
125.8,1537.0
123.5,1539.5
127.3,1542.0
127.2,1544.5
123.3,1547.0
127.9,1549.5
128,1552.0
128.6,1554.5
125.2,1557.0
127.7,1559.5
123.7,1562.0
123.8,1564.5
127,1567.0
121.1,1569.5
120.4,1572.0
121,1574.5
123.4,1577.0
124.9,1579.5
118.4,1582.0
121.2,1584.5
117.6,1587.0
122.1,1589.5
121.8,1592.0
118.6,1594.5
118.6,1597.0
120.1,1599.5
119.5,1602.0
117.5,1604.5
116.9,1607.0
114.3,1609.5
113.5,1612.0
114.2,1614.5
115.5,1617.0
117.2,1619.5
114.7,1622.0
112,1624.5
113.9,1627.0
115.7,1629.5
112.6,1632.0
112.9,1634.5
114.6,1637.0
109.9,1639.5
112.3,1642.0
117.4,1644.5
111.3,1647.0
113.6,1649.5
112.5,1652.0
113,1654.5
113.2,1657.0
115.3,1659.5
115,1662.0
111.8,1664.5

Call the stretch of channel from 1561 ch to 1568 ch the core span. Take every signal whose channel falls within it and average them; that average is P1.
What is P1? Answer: 125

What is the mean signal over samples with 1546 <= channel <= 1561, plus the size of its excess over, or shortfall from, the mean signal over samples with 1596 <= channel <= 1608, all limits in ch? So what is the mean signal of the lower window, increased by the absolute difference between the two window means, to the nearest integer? 135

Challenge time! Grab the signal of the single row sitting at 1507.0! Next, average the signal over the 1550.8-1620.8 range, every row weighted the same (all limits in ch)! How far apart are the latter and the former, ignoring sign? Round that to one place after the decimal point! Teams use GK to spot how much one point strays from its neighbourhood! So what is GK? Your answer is 3.0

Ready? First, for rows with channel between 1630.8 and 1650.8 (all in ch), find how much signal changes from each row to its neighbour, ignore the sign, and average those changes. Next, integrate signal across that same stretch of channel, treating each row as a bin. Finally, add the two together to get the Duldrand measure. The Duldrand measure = 2265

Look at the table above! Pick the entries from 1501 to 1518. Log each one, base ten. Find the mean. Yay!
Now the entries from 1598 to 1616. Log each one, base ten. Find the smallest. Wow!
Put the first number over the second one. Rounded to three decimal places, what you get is 1.019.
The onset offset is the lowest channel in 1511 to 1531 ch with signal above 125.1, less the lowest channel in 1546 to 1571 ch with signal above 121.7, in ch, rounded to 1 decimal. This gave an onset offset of -30.0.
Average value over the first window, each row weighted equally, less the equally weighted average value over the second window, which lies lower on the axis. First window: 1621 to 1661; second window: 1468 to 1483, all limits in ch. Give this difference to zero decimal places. -12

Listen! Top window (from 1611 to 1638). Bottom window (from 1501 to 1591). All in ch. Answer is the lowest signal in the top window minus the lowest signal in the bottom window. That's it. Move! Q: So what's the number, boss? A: -6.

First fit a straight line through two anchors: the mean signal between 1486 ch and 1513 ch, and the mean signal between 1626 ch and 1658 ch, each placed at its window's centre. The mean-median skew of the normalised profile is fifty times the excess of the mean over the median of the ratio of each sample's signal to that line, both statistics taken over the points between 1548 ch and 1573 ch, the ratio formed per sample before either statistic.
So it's -0.24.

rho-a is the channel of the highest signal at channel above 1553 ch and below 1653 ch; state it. 1554.5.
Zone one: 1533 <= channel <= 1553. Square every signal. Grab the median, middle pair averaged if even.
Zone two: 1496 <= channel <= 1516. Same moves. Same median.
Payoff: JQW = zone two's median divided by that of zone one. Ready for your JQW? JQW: 0.96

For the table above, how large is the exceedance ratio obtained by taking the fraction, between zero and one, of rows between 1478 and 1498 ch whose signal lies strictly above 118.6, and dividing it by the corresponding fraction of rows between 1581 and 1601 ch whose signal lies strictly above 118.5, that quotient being 1.33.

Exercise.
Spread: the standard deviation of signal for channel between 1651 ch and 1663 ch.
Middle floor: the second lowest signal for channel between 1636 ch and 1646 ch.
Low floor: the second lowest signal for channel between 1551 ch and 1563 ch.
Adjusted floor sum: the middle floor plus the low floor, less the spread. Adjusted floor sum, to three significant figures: 236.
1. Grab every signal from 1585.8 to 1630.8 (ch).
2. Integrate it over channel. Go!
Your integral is 5259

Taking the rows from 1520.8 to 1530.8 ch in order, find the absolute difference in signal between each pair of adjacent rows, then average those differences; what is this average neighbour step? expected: 2.47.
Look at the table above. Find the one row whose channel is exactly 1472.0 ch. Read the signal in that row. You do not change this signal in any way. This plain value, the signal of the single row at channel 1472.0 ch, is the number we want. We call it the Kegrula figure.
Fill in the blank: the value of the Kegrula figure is 128.8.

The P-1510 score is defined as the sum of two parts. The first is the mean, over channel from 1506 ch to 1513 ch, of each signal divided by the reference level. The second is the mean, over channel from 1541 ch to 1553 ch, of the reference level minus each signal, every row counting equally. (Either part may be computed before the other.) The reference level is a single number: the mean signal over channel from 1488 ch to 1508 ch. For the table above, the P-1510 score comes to -0.2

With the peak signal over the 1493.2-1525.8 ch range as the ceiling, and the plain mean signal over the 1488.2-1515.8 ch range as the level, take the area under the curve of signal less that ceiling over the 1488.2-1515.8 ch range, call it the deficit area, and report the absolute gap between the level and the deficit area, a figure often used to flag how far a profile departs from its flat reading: 246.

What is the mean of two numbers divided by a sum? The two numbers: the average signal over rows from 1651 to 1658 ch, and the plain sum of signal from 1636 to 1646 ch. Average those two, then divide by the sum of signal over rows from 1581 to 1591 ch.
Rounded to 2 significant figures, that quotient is 0.59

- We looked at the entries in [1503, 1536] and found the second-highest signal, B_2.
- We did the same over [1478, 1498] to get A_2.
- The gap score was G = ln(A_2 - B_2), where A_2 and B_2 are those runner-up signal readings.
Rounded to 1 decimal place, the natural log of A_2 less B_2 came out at 0.8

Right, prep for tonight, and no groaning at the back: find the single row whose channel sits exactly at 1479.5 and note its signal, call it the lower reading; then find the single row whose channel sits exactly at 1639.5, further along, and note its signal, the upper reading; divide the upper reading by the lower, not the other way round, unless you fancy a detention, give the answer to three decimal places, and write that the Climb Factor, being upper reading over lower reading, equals 0.908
